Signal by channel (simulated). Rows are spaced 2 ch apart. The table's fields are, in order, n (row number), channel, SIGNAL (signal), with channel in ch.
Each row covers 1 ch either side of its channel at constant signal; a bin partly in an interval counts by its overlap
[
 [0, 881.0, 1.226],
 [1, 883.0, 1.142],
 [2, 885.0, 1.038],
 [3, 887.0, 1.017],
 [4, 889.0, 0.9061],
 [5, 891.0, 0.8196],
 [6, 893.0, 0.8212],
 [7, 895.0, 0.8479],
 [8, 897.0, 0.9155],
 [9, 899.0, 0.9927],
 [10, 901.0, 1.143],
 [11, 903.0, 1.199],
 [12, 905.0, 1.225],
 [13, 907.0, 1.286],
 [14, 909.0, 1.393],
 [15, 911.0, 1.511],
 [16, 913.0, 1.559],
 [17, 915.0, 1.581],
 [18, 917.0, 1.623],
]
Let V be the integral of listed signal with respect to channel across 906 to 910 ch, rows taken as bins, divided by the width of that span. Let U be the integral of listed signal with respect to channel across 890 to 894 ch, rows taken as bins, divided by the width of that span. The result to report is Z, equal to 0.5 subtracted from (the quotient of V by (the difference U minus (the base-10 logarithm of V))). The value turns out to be 1.4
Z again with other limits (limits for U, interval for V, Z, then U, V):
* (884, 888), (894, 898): 0.3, 1.03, 0.9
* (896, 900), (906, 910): 1.1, 0.95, 1.3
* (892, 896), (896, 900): 0.6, 0.83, 1.0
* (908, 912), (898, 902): 0.3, 1.45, 1.1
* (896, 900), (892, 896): 0.3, 0.95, 0.8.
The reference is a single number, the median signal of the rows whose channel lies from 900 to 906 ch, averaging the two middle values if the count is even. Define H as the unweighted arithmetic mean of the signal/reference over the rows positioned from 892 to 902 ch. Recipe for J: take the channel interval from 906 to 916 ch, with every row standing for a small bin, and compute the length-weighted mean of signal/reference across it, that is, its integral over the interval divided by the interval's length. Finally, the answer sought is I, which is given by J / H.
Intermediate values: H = 0.79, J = 1.22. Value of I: 1.55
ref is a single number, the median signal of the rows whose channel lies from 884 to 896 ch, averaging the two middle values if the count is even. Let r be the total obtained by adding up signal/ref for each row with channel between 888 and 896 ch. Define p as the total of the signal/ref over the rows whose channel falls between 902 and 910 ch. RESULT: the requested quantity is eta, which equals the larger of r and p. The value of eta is 5.8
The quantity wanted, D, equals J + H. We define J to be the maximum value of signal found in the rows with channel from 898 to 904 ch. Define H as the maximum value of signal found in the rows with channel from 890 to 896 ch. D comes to 2.05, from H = 0.8479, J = 1.199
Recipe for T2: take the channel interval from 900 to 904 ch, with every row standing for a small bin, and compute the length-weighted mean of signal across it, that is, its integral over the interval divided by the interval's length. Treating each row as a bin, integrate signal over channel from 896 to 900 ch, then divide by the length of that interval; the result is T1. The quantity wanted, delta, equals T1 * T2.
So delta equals 1.1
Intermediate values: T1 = 0.95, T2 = 1.17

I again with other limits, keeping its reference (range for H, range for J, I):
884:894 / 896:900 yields 1.04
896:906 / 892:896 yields 0.76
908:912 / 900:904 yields 0.81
